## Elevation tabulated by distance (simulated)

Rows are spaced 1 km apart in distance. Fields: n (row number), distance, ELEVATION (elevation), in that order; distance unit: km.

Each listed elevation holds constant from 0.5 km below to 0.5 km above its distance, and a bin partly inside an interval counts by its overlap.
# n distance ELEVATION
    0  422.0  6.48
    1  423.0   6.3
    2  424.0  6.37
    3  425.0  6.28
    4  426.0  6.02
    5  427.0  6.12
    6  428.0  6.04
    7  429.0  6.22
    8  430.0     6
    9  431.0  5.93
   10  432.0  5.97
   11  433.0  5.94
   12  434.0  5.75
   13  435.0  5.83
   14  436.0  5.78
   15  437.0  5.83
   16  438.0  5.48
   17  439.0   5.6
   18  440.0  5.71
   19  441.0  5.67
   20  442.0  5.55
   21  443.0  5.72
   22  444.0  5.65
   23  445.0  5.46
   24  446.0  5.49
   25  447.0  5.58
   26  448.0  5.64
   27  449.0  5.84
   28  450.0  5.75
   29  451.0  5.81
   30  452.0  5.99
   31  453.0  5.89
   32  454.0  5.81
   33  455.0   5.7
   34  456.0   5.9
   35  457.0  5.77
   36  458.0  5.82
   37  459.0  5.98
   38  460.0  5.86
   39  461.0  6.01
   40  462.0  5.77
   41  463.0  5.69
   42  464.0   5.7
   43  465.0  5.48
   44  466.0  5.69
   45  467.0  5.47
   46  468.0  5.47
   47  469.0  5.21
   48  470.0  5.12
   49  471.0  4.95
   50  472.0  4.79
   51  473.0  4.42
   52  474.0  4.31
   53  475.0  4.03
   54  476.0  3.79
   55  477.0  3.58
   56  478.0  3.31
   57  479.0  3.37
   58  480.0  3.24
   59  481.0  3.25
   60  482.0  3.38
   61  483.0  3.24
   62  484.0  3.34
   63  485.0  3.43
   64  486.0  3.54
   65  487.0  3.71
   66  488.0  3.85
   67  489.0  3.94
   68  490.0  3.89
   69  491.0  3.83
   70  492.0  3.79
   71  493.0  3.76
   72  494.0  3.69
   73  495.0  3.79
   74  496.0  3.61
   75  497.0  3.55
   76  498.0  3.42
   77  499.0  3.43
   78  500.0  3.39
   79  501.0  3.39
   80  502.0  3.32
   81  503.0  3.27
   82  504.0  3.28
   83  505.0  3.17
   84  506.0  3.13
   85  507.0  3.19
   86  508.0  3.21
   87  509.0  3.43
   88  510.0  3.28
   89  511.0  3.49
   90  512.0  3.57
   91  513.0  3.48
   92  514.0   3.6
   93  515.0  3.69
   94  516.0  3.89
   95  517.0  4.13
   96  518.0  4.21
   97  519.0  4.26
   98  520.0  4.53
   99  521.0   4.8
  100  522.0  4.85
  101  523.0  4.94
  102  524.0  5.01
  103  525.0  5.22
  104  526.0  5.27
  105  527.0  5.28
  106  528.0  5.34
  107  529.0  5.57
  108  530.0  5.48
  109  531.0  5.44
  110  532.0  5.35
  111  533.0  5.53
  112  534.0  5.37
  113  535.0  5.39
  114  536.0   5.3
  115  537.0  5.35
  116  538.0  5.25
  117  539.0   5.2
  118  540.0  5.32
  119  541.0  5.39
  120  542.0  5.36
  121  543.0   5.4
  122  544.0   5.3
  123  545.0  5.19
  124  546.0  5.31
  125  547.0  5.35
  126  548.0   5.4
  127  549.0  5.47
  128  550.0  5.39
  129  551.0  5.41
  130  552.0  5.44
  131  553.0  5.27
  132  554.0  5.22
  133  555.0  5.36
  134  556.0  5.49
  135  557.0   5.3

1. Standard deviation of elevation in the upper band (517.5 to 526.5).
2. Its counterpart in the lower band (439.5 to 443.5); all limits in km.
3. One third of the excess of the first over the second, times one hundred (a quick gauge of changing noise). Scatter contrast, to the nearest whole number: 10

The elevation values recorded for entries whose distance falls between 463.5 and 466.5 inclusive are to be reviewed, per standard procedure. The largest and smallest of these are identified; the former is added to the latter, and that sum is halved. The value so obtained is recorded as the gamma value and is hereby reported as 5.59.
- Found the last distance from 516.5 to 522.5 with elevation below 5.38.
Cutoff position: 522.0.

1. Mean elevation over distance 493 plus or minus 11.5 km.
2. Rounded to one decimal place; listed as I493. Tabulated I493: 3.6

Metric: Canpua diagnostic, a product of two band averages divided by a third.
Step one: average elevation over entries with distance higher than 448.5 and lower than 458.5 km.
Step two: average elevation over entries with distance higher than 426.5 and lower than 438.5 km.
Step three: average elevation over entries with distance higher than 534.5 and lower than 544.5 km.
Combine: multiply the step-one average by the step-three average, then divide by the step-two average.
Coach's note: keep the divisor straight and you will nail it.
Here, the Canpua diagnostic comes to 5.3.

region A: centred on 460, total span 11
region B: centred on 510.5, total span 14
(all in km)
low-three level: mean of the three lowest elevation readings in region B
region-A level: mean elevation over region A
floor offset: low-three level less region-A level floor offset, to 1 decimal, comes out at -2.6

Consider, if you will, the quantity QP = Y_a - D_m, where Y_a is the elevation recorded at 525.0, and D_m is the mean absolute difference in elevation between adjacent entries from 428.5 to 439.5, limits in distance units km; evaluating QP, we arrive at 5.1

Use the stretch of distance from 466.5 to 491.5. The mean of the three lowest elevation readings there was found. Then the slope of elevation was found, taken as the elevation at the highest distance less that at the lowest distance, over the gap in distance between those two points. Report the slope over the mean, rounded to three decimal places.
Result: -0.021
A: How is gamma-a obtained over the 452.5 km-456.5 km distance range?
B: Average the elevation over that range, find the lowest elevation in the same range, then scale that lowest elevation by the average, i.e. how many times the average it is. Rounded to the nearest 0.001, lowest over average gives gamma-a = 0.979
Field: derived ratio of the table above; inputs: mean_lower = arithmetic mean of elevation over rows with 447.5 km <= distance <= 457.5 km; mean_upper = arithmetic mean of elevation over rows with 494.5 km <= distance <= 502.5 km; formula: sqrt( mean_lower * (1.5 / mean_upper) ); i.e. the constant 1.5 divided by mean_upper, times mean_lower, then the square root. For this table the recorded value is 1.58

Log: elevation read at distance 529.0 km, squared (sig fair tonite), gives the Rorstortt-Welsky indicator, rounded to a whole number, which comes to 31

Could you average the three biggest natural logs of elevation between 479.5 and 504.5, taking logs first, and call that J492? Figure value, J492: 1.36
